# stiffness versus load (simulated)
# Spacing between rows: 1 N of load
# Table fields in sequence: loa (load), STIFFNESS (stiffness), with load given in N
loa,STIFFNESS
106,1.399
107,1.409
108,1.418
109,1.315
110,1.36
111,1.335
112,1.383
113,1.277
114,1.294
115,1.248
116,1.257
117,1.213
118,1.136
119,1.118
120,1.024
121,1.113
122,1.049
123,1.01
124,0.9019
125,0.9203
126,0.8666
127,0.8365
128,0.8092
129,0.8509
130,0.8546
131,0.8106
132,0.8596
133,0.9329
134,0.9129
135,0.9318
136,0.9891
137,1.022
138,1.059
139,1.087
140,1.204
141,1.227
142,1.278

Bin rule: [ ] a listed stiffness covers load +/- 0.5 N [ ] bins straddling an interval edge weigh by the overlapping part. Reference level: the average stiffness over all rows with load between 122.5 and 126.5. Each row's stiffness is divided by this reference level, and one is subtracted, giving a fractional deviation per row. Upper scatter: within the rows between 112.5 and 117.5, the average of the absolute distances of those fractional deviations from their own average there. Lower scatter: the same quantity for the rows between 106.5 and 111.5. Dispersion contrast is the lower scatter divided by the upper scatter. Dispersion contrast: 1.7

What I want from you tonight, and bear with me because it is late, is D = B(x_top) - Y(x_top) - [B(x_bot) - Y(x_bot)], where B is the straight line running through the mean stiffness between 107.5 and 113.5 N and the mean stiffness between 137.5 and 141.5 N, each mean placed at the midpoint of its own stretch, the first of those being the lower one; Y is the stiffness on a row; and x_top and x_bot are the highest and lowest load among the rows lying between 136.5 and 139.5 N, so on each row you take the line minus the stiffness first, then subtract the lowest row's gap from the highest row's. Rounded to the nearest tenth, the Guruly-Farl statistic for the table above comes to -0.1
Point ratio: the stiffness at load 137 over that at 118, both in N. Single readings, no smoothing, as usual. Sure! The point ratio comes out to 0.90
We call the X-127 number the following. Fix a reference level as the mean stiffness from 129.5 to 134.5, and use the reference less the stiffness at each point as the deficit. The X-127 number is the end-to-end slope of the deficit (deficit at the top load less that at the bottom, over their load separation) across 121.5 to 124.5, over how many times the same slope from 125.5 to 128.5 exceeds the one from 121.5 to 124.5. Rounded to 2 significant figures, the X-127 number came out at 0.19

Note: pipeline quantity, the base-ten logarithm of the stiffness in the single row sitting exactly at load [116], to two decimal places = 0.10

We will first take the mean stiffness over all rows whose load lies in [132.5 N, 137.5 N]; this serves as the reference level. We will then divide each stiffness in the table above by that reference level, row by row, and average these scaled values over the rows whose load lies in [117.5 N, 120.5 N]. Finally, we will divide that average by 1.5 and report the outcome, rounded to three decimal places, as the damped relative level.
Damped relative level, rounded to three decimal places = 0.761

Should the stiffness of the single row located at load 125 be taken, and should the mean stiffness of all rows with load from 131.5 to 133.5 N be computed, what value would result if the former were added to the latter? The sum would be 1.8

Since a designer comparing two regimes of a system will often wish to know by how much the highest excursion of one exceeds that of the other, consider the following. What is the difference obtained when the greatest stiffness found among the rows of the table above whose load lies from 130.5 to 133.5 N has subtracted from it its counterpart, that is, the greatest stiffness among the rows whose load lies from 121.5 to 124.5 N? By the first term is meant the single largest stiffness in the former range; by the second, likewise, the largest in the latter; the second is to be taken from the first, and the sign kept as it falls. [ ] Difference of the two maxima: -0.12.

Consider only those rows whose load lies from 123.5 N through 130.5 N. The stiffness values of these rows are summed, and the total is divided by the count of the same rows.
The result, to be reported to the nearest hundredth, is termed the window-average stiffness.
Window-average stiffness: 0.86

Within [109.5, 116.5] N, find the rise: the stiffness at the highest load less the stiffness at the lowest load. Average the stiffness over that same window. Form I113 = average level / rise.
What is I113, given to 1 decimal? -12.7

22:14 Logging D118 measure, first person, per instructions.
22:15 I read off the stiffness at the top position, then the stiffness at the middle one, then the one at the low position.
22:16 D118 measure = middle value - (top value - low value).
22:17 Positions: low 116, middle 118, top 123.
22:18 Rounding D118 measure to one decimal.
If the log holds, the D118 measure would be 1.4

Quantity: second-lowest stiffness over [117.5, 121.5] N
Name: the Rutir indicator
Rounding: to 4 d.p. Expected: 1.1130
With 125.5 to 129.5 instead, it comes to 0.8365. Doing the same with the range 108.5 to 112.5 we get 1.3350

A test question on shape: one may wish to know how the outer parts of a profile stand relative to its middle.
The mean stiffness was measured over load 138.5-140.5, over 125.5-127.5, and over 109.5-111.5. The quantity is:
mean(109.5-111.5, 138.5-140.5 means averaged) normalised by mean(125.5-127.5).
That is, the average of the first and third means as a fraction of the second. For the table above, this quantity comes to 1.46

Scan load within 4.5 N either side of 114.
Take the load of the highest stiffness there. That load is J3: 112 N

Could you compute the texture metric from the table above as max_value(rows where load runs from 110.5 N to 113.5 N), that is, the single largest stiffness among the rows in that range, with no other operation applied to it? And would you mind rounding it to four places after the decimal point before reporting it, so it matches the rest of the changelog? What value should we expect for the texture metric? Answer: 1.3830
